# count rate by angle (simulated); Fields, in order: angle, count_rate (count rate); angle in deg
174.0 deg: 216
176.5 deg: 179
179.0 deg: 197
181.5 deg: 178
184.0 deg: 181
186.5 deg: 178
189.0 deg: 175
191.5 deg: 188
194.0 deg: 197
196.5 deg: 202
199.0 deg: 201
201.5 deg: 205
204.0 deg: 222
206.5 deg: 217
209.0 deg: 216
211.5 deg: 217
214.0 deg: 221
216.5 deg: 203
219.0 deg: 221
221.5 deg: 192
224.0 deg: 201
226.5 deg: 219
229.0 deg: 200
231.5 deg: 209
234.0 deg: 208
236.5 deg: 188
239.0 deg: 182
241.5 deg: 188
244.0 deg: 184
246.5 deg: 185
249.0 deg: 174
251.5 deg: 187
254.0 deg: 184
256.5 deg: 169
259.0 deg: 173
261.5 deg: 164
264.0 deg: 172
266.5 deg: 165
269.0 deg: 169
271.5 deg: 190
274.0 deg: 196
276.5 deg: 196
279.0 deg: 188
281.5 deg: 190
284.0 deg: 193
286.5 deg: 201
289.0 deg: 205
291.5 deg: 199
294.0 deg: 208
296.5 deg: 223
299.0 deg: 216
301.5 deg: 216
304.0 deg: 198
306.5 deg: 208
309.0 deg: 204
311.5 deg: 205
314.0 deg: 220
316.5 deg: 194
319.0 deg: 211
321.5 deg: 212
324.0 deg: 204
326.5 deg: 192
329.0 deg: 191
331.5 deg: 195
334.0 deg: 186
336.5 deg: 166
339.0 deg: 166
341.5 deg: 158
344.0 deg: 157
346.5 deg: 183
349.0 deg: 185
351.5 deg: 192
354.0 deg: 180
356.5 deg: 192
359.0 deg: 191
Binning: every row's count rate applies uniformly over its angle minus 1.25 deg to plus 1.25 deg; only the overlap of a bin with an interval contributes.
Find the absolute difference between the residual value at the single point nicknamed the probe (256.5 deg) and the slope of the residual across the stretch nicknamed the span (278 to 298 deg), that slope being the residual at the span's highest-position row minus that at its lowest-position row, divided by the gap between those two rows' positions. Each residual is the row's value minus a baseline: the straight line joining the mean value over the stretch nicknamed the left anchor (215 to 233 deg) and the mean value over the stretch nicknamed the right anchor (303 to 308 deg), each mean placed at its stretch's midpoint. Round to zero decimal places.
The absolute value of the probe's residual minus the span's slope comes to 38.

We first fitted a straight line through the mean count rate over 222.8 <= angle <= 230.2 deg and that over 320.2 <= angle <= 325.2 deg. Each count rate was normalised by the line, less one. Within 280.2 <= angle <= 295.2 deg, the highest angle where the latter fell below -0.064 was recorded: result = 284.0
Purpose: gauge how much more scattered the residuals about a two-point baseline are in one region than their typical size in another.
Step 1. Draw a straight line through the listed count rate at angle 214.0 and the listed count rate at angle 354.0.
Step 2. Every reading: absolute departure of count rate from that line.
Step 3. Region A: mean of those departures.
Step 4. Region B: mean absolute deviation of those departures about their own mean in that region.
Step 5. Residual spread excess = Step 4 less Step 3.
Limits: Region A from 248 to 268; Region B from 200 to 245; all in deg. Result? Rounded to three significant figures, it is -25.1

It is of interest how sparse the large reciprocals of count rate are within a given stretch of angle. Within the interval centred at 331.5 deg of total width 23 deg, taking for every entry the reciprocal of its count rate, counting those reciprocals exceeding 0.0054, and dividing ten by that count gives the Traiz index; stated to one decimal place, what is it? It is 3.3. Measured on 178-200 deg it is 2.5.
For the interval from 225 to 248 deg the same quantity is 3.3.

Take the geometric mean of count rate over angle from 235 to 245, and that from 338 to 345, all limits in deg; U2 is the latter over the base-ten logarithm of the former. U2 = 71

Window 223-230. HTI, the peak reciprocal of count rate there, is 0.0050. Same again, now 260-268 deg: 0.0061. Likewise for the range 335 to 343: 0.0063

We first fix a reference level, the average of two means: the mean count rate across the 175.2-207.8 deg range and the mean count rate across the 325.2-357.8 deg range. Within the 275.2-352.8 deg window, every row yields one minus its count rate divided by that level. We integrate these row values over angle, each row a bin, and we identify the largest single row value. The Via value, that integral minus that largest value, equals -4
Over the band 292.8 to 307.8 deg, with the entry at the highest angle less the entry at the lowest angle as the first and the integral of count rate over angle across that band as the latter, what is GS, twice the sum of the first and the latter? 6345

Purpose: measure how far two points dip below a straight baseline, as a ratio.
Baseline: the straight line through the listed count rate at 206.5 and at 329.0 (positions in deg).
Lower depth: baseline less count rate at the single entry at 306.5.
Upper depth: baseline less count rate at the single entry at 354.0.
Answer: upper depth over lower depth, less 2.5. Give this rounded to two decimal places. -2.97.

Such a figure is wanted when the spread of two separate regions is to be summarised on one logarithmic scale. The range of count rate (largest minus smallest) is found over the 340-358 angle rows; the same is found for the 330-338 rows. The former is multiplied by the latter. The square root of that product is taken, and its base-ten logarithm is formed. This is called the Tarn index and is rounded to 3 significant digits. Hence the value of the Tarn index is 1.50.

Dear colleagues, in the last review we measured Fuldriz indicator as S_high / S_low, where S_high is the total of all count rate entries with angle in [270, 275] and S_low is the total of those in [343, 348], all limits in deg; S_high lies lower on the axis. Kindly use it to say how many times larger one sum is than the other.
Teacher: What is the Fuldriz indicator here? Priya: 1.1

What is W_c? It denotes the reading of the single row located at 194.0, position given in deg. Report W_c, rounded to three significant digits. 197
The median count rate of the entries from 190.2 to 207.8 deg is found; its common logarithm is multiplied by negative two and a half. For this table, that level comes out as -5.763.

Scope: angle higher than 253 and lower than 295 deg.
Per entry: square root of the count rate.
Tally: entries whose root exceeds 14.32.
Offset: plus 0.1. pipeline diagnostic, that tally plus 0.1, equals 1.1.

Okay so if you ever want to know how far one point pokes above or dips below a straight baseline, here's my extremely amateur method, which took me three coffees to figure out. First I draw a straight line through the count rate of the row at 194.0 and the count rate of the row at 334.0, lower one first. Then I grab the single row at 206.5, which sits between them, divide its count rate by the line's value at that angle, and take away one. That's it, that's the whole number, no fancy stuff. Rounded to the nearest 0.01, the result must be 0.11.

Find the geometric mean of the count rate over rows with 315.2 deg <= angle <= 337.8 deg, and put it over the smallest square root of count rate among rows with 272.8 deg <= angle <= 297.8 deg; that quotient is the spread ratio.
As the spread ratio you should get 14.2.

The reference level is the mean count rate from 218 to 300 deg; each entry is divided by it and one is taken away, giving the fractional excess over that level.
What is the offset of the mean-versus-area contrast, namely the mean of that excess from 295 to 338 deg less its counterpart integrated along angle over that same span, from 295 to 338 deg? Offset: -2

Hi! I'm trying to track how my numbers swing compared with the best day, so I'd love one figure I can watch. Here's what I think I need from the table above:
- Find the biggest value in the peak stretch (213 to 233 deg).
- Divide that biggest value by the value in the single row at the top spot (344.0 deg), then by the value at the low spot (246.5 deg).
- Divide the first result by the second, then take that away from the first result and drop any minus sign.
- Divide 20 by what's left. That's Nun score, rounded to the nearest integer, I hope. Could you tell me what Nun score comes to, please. 87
